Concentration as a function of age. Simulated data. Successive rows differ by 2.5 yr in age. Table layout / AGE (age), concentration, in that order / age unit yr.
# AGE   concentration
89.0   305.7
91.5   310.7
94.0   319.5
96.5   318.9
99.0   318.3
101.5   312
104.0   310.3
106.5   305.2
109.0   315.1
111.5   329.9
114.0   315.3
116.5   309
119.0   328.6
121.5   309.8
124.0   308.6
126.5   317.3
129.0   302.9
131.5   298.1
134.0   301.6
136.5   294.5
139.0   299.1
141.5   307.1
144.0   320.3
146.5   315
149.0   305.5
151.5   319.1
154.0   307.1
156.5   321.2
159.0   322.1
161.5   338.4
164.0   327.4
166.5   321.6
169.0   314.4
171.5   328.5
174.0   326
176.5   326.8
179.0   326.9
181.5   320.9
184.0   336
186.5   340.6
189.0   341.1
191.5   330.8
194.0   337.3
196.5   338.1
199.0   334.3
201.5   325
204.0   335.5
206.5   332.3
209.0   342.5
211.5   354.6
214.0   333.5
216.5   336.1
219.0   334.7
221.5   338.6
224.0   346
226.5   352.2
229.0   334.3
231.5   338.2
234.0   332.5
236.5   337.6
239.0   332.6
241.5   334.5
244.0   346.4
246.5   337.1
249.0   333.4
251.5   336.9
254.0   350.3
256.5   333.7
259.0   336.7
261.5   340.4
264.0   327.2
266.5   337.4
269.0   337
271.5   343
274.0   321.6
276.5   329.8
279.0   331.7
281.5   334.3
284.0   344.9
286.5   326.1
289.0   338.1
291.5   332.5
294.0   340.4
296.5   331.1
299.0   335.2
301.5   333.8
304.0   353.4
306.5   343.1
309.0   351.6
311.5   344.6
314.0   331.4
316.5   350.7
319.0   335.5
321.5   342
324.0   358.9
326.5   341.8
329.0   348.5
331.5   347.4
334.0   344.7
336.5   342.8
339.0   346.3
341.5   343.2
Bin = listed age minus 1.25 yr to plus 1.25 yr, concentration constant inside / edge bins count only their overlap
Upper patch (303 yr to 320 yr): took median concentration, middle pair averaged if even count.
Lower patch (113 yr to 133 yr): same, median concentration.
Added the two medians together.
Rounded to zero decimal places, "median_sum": 654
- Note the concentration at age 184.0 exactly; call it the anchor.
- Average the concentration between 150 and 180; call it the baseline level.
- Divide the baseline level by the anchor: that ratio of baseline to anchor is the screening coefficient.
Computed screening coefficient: 0.96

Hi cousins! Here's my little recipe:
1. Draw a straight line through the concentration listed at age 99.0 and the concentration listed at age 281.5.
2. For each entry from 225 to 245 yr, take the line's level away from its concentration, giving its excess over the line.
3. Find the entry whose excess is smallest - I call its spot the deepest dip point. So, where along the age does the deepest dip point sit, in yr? 239.0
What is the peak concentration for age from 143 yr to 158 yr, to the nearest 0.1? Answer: 321.2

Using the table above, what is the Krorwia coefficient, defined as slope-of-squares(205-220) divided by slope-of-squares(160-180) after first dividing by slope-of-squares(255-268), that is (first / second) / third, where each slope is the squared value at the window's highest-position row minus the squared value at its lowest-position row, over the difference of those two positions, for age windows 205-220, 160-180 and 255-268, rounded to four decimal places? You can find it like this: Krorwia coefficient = -0.0012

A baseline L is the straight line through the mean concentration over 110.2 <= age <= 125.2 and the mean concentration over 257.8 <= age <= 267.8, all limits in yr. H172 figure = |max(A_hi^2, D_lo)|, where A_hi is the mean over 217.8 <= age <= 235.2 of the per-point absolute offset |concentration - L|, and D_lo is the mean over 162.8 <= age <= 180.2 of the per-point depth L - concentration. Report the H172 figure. 76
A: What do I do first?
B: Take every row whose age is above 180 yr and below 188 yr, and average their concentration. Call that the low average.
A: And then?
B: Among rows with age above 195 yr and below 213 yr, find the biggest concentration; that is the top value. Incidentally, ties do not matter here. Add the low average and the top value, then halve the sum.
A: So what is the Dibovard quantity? 344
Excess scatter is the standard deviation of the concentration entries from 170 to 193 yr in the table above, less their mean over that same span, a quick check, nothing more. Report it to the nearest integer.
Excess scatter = -324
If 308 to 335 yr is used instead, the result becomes -338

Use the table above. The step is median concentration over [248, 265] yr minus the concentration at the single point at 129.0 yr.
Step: 34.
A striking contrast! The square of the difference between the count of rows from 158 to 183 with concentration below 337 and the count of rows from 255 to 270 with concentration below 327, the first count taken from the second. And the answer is 81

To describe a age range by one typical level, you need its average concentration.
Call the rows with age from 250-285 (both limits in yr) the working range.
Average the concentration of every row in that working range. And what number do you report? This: 336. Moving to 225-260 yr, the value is 338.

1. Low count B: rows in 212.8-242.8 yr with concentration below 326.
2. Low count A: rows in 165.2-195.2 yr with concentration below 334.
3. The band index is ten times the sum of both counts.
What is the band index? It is 80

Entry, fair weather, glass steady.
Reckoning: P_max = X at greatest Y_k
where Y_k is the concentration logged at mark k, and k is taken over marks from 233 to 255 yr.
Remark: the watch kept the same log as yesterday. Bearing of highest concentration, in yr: 254.0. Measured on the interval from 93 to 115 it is 111.5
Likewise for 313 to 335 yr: 324.0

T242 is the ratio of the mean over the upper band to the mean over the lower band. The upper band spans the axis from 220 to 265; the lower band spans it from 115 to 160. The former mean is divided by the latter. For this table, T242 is 1.09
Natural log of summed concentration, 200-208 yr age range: 6.90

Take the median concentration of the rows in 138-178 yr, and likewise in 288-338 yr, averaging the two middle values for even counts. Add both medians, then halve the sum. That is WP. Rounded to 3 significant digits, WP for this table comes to 332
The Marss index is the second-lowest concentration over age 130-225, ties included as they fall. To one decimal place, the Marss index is 298.1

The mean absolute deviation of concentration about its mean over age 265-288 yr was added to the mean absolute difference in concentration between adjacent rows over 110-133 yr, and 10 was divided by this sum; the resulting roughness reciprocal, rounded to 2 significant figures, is 0.59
